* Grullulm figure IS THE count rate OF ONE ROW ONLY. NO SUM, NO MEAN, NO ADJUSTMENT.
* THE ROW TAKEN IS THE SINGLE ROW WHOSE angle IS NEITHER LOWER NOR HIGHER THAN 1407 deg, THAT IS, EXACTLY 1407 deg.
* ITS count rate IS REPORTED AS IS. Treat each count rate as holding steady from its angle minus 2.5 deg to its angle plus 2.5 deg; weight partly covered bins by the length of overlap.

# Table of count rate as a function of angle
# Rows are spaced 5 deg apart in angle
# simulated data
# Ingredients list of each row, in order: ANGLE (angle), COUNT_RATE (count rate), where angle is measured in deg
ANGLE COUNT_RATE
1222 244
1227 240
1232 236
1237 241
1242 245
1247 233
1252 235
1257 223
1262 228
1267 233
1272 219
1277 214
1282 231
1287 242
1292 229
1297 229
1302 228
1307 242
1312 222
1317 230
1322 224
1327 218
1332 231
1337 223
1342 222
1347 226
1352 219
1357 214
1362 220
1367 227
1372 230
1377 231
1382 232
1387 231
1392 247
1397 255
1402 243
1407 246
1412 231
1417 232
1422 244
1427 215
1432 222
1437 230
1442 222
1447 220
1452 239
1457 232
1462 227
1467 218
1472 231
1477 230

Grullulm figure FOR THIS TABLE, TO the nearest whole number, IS 246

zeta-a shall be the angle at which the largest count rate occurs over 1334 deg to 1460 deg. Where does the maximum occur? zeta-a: 1397 deg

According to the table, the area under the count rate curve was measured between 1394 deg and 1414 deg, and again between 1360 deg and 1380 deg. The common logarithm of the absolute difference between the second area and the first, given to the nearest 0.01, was 2.53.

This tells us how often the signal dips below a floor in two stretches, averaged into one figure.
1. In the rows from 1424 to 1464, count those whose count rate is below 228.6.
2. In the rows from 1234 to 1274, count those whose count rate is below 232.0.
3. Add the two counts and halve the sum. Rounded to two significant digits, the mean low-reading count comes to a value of 4.0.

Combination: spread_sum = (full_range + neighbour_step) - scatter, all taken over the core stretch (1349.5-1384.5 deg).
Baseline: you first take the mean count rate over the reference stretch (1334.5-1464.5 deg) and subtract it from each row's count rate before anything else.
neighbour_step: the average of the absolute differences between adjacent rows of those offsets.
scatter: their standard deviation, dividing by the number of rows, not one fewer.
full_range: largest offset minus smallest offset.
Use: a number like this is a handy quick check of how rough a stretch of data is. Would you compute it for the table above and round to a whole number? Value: 15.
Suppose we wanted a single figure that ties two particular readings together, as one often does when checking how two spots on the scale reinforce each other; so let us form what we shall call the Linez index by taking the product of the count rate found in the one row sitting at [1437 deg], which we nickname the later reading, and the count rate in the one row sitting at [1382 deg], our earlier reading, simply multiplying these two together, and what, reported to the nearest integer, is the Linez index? 53360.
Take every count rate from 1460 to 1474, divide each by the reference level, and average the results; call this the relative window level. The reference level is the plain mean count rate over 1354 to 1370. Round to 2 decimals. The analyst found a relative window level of 1.02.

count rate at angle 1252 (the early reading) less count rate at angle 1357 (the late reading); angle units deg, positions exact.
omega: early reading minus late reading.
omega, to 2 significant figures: 21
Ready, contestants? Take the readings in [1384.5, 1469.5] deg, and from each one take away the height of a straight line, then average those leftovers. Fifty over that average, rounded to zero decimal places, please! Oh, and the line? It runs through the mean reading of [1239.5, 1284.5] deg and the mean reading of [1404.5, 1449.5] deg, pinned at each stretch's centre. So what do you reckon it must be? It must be 14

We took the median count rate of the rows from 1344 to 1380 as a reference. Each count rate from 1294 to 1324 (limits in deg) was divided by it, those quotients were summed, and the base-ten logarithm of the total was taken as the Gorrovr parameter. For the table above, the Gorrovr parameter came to 0.784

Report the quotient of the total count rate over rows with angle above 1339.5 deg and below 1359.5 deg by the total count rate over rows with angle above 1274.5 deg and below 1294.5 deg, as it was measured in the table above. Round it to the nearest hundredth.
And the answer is 0.96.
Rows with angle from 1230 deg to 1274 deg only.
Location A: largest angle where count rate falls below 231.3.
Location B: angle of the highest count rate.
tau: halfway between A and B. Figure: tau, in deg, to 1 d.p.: 1257.0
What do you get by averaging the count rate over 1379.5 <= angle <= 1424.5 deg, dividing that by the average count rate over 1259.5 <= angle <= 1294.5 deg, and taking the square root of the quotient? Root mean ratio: 1.026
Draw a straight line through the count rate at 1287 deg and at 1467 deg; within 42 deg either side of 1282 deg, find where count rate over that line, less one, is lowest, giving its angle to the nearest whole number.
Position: 1277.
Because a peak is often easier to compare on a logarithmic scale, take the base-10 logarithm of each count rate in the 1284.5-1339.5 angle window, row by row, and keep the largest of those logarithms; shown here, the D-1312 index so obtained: 2.38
